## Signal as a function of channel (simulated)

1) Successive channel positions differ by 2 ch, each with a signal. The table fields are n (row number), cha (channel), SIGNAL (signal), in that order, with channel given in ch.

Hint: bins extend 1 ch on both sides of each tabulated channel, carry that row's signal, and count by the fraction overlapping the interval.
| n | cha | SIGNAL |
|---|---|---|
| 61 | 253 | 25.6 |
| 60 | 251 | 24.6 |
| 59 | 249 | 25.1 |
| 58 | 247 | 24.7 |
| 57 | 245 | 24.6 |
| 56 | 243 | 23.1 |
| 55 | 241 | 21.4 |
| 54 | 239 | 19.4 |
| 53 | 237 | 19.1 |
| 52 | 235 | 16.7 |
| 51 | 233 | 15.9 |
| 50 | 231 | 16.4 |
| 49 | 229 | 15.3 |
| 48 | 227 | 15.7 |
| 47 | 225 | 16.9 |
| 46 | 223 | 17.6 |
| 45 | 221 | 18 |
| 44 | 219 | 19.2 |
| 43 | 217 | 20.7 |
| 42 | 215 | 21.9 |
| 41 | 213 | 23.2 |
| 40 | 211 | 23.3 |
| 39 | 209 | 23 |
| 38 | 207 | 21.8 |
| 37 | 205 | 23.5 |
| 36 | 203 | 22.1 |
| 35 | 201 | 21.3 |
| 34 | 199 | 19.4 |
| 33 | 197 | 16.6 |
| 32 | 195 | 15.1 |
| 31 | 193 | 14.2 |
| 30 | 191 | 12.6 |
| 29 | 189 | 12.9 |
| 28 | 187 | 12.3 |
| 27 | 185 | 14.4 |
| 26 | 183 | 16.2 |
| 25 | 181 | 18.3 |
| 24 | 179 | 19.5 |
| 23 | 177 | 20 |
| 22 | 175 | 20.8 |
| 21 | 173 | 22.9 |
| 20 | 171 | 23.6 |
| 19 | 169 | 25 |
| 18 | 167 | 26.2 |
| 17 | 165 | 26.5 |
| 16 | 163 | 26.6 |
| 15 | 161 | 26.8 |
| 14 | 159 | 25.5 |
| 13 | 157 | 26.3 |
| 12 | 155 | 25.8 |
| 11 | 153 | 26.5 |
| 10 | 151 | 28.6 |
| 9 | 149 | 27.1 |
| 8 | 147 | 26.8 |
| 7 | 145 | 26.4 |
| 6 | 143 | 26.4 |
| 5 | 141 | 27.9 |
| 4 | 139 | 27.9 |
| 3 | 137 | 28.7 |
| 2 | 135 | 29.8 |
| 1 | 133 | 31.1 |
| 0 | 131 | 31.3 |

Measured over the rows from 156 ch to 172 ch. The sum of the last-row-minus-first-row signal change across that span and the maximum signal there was 24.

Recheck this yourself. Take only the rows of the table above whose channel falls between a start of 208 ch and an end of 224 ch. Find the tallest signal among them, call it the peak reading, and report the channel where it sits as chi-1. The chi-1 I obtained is 211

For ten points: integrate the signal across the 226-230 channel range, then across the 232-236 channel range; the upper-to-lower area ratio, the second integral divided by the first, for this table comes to 1.05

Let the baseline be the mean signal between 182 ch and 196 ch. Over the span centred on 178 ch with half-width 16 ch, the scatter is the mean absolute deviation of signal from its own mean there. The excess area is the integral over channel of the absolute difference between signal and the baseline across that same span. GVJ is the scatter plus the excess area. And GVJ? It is 198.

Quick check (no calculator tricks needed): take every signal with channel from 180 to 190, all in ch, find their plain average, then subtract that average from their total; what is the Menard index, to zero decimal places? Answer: 59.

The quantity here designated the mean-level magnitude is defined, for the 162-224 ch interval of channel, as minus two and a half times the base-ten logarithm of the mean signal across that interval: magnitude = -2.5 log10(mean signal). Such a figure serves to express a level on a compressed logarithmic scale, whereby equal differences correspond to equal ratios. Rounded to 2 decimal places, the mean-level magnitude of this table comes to -3.25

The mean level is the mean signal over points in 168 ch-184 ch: 20.8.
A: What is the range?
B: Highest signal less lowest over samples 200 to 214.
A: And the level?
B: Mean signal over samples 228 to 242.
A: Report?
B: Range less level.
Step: -16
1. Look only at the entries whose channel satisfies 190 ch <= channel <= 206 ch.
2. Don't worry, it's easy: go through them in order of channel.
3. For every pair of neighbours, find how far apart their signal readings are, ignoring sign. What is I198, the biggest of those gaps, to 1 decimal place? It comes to 2.8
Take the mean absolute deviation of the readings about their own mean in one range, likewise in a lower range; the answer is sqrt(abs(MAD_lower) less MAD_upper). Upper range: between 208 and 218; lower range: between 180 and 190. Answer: 1.0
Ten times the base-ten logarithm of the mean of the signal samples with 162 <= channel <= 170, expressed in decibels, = 14.2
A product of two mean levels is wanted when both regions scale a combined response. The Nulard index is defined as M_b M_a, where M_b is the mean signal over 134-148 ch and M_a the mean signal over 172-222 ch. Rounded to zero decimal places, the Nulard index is 524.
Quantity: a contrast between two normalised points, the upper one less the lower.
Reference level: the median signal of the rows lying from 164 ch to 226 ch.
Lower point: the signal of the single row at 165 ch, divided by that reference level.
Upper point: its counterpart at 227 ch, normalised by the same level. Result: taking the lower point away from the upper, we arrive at -0.5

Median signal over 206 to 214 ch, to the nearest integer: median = 23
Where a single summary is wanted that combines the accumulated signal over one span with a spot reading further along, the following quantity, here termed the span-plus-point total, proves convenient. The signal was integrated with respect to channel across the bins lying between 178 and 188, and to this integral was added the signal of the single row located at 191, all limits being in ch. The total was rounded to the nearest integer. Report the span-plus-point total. 174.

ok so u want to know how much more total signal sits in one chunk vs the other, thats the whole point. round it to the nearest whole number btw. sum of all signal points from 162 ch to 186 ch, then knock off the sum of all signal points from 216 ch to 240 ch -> 49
